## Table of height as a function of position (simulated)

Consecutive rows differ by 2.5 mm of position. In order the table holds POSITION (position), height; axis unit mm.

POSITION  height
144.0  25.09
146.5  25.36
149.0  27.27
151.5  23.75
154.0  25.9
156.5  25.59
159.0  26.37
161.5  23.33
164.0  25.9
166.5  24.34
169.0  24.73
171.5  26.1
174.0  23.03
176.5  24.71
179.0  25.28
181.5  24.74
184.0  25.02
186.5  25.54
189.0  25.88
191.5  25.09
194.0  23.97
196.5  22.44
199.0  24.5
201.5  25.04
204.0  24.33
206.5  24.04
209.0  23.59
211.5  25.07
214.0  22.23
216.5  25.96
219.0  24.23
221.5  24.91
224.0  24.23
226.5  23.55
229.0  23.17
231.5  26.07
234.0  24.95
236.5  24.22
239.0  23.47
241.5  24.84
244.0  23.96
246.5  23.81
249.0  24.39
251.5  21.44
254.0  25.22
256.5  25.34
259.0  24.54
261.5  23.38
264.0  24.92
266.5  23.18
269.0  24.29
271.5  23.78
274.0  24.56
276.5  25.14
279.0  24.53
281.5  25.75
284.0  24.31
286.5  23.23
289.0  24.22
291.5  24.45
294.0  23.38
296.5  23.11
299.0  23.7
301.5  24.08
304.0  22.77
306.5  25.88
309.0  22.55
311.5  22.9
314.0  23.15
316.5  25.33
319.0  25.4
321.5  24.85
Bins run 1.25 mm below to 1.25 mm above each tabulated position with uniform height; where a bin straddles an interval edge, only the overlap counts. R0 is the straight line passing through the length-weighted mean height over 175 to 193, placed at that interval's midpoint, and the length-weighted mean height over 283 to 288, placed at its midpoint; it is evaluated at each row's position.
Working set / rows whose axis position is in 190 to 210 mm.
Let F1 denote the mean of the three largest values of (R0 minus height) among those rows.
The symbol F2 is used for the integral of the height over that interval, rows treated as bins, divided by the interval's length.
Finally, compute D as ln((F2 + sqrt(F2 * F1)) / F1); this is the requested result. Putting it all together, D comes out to 3.0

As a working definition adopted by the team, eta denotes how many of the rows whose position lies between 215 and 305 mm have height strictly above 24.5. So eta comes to 13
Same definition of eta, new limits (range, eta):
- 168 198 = 9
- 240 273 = 5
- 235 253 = 1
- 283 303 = 0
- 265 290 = 4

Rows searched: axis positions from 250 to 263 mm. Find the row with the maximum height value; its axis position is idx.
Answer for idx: 256.5 mm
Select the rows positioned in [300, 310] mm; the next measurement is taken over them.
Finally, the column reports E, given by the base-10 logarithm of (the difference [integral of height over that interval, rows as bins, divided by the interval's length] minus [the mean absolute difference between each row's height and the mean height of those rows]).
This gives 1.36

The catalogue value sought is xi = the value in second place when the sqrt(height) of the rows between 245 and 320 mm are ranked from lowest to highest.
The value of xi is 4.75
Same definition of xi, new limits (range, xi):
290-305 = 4.81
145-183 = 4.83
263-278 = 4.88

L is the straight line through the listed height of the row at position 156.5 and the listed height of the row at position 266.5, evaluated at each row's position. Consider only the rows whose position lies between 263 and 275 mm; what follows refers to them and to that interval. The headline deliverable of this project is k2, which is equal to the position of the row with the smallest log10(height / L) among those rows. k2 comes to 266.5 mm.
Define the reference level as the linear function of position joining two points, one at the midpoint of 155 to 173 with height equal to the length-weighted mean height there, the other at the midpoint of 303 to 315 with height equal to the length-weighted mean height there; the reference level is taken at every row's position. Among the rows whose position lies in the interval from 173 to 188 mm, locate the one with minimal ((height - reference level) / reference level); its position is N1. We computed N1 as 174.0 mm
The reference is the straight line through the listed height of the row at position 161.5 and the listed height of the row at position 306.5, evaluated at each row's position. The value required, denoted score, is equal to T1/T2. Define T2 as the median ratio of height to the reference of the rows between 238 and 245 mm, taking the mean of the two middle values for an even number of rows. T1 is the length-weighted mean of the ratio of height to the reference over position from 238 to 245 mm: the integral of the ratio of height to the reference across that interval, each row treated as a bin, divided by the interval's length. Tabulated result 1.01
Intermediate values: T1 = 0.97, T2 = 0.97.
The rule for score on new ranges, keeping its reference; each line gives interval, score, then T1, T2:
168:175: 1.00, 1.05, 1.05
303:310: 1.04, 0.92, 0.88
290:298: 1.01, 0.92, 0.91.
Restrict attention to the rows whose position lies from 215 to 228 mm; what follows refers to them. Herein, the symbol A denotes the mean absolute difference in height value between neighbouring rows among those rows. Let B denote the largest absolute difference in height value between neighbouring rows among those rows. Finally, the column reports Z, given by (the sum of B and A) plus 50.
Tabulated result 52.7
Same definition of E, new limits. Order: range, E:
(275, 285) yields 1.39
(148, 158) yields 1.39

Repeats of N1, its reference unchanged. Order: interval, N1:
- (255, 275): 266.5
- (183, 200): 196.5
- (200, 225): 214.0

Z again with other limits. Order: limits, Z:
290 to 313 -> 54.6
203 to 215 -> 54.1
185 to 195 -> 51.9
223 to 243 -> 54.0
